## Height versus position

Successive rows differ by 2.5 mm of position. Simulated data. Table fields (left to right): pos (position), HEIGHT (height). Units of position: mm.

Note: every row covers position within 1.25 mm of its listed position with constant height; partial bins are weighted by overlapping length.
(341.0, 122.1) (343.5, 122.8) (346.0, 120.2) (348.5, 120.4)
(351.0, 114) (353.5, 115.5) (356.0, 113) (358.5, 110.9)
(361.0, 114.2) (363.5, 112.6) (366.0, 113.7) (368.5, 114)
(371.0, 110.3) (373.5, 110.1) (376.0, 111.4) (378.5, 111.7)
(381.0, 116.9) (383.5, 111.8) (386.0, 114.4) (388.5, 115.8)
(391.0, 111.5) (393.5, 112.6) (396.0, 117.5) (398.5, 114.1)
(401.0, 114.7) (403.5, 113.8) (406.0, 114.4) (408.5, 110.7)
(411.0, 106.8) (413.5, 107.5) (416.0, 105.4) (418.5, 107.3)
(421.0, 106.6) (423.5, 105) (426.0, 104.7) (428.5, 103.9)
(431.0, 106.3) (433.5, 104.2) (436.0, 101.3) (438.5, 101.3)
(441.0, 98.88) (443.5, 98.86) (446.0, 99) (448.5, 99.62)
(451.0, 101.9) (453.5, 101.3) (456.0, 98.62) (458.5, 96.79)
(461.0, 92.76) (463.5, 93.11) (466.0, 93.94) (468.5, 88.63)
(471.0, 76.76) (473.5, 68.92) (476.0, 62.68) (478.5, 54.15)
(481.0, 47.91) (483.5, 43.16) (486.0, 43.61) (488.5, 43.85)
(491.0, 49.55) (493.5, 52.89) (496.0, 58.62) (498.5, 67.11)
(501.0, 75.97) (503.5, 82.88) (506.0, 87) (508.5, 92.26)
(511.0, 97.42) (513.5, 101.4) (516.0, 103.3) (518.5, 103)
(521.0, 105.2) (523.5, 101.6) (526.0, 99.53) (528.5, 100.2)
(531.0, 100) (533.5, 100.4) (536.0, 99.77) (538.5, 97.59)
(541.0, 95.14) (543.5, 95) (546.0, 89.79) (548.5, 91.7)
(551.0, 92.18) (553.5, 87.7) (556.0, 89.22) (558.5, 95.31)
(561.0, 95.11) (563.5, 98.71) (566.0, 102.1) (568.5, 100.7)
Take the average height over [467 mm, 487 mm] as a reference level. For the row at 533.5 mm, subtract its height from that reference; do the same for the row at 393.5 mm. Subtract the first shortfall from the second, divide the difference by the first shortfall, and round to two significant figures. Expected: 0.31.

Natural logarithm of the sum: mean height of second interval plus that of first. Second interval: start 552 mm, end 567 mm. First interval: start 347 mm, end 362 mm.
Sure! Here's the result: 5.34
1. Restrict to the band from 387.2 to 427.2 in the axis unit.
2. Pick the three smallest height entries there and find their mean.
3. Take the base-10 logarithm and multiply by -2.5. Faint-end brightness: -5.05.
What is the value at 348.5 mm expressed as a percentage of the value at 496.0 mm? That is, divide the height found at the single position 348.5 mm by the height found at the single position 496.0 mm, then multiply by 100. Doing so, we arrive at 205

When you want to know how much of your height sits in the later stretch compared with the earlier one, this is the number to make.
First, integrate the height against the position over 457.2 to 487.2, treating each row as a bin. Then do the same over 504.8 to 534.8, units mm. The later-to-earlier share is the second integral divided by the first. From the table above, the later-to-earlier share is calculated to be 1.38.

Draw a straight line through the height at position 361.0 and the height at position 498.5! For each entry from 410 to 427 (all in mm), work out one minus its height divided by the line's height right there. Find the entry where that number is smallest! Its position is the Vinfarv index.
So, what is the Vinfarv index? 426.0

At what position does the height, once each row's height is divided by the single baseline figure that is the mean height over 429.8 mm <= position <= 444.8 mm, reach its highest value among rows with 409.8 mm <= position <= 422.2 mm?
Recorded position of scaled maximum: 413.5 mm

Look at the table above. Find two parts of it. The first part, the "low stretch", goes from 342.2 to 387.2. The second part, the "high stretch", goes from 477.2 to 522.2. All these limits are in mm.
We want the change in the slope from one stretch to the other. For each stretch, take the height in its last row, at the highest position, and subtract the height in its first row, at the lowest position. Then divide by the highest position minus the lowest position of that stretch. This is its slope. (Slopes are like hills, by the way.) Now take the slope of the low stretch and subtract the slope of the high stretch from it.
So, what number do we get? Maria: -1.40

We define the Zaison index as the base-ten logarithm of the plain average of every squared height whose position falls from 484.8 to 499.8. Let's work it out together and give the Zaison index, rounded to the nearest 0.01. 3.45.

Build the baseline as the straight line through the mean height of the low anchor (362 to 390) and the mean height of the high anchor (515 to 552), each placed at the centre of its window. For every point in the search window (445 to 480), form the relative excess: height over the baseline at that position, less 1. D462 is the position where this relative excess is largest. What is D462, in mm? 451.0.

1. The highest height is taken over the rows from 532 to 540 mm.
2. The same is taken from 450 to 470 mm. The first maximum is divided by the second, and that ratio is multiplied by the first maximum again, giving 99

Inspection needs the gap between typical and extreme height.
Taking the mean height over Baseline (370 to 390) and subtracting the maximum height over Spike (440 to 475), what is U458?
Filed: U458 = 10.9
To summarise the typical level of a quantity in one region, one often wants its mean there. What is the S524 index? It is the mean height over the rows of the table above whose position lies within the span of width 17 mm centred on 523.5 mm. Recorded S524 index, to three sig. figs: 102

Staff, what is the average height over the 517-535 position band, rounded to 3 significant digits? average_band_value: 101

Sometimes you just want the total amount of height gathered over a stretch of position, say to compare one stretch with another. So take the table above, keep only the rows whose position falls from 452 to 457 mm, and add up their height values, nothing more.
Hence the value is 200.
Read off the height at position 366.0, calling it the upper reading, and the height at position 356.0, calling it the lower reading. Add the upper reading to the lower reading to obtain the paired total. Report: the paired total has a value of 227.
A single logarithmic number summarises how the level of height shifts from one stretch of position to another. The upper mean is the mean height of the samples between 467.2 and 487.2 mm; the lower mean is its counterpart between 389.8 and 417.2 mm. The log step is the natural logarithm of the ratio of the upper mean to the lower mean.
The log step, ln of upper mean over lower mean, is -0.61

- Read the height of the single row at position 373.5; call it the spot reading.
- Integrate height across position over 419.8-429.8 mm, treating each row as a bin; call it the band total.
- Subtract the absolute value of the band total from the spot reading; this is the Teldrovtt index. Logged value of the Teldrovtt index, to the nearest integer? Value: -940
